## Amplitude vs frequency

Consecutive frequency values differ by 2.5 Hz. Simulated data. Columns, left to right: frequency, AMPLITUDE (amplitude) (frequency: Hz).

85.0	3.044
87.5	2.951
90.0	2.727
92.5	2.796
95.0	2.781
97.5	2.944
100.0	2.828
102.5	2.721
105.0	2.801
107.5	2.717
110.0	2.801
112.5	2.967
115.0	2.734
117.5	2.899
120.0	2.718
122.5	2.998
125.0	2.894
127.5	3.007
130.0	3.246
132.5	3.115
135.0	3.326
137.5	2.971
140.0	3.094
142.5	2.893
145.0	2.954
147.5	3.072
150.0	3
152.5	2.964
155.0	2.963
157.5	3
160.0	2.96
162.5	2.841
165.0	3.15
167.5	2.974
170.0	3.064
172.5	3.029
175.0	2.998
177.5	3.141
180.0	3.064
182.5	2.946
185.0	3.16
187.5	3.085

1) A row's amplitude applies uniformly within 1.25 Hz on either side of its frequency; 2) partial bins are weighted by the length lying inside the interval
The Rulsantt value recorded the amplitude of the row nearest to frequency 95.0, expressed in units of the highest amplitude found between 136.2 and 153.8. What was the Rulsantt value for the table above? 0.90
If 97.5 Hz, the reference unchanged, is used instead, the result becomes 0.95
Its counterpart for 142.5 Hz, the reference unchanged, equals 0.94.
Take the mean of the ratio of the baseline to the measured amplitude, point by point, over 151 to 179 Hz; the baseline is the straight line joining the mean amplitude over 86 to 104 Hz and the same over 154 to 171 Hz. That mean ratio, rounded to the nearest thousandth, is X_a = 0.998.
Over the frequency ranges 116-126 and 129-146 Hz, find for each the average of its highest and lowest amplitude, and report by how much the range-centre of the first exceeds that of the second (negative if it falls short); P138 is -0.25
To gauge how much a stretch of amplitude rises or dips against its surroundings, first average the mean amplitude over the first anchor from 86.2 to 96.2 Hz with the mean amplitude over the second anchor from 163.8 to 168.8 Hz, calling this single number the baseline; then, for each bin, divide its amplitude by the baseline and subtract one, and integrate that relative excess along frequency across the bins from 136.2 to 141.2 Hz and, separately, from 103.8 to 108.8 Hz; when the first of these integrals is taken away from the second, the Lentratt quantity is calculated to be -0.5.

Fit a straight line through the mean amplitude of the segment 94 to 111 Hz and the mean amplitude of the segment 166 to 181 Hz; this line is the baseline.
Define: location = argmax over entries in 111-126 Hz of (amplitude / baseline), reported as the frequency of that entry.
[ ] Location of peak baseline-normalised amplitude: 112.5 Hz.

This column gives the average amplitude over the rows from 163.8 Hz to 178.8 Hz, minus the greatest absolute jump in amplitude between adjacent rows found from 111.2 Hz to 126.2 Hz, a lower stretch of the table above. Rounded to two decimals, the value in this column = 2.78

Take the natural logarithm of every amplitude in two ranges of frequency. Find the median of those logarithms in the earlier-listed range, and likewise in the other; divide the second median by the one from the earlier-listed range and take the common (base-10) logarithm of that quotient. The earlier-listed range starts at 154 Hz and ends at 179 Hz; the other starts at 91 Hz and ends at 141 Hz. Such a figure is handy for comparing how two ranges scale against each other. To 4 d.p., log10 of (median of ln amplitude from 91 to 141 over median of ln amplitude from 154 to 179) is -0.0140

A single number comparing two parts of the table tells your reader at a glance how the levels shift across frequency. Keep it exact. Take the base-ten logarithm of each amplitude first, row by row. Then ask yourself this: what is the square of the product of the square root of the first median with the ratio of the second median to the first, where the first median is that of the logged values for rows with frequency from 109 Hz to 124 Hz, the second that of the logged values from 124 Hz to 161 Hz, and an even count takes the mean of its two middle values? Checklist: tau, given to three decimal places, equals 0.501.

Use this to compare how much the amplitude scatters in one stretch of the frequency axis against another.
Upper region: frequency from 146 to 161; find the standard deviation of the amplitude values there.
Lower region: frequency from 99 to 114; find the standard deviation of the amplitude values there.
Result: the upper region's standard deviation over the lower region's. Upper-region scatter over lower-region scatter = 0.5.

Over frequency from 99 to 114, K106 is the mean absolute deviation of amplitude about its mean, 0.061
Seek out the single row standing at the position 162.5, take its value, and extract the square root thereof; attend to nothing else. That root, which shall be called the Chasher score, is 1.69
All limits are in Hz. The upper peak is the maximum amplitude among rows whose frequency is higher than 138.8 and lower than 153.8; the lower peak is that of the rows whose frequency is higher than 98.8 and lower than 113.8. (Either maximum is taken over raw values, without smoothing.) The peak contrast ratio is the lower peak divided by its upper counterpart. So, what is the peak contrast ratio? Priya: 0.96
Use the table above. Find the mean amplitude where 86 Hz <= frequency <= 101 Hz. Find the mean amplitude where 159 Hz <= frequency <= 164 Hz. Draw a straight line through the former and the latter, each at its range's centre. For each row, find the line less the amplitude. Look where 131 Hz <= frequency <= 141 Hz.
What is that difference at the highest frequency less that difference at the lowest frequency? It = 0.03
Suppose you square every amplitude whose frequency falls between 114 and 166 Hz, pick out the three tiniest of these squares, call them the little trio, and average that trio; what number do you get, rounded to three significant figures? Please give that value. 7.64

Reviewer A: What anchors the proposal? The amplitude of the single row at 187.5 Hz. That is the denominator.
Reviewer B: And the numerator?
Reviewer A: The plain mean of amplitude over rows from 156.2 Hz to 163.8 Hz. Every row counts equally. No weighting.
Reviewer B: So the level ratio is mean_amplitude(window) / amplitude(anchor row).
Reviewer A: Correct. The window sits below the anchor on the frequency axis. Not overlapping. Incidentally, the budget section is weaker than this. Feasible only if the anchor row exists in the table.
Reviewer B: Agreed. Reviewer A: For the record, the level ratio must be 0.951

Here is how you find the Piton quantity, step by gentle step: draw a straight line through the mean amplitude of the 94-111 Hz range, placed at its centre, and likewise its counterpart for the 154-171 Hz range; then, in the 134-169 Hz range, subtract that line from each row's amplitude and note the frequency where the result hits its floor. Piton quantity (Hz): 162.5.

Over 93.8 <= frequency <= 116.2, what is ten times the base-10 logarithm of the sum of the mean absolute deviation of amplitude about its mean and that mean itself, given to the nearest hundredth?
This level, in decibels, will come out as 4.59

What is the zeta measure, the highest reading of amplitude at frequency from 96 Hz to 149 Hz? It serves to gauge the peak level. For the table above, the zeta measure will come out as 3.326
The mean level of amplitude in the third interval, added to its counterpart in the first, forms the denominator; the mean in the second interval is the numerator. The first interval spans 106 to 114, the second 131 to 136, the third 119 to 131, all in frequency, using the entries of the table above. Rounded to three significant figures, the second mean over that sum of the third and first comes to 0.555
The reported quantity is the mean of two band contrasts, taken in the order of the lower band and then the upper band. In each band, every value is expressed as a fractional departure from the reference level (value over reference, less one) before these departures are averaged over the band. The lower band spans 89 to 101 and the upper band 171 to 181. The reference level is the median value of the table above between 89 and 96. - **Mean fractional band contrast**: 0.056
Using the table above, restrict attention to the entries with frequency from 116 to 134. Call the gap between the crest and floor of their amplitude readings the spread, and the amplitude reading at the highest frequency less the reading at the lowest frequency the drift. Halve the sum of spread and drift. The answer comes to 0.372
